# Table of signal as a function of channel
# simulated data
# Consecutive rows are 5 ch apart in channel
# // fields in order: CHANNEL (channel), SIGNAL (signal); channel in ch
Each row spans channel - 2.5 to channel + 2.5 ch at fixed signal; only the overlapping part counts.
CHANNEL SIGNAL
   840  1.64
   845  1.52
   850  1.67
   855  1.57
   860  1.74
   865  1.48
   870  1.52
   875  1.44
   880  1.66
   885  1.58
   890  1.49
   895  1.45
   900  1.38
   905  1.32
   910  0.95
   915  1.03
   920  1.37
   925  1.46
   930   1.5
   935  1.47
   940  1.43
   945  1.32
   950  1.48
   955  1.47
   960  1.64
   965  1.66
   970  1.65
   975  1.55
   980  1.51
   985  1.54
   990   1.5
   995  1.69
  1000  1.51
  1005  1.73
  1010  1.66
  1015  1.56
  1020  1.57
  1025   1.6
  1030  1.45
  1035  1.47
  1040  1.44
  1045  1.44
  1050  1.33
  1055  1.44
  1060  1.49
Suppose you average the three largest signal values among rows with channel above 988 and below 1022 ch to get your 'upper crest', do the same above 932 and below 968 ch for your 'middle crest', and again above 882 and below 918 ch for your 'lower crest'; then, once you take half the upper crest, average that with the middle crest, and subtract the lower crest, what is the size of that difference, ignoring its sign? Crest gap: 0.29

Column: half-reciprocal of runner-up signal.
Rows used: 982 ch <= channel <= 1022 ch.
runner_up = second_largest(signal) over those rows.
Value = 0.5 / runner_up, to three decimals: 0.296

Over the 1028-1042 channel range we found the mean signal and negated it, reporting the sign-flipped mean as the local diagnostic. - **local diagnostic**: -1.45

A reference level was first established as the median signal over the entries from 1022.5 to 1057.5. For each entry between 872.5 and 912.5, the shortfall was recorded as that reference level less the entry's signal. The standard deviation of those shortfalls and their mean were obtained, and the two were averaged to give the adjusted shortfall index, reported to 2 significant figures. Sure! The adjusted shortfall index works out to 0.12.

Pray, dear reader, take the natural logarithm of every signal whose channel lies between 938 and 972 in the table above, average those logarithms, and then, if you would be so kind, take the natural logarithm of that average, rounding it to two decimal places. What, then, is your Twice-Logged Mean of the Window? -0.88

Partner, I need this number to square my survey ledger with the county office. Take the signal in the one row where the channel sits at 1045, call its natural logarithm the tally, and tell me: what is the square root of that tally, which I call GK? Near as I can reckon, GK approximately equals 0.604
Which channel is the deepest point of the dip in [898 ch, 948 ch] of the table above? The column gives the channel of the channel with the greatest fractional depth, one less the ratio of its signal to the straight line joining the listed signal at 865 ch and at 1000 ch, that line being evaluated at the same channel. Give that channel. 910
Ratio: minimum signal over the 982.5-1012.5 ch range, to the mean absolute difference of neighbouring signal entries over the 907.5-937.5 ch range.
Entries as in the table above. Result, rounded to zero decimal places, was 13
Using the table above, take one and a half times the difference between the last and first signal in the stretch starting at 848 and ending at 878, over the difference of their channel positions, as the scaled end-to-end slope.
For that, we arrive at -0.014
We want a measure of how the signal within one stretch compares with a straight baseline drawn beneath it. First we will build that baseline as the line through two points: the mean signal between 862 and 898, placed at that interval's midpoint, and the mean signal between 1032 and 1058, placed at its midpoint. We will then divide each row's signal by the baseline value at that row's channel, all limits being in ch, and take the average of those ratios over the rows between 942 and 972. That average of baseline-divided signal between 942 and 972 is 1.04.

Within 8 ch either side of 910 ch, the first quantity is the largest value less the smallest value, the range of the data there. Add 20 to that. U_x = 20.37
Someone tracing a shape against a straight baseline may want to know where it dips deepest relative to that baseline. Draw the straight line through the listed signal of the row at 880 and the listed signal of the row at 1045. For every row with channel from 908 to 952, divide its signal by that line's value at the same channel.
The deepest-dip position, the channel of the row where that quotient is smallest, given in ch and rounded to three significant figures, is 910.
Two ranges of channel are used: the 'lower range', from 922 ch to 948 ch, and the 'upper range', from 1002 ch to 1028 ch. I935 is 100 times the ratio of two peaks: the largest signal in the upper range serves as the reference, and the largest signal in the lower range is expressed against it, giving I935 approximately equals 87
